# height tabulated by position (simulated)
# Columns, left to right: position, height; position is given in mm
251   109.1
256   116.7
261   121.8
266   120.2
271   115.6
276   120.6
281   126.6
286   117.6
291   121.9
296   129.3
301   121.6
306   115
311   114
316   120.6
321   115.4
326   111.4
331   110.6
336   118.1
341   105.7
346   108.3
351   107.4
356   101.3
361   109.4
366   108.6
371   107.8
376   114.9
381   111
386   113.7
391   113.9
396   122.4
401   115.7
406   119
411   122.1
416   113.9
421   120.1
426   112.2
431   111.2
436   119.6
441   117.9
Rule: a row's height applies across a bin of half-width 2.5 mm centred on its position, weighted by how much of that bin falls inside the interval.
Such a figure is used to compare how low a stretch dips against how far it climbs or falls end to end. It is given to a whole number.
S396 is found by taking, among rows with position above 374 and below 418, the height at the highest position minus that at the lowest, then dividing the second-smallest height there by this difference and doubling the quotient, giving -227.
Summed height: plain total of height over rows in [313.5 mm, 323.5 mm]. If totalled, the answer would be 236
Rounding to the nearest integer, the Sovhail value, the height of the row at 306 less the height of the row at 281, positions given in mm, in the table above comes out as -12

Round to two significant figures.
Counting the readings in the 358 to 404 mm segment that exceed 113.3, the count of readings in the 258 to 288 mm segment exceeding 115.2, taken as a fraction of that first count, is 1.2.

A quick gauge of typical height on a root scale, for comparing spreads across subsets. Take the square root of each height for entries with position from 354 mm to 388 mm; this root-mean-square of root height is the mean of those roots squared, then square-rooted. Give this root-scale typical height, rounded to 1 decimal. 10.5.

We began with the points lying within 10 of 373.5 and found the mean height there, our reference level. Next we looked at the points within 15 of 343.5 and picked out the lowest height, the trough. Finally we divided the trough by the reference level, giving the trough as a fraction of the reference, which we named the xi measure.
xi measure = 0.92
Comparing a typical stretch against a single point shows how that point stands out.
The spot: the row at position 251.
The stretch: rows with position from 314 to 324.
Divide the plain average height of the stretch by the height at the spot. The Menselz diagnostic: 1.08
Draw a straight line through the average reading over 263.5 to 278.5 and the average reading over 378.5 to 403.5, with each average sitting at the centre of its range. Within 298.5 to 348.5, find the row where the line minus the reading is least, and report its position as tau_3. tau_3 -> 301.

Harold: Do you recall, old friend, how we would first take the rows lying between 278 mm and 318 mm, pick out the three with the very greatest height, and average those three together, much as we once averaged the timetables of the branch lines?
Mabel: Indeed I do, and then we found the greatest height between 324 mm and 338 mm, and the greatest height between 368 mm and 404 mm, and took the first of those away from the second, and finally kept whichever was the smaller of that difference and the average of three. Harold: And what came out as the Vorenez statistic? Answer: 4.3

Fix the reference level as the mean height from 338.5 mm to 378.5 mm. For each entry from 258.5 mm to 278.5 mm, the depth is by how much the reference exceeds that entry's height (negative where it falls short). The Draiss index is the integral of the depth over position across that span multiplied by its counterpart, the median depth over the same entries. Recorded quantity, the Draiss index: 2900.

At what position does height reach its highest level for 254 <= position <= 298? 296 mm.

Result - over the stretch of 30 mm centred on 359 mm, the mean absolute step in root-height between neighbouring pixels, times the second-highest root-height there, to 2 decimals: 1.70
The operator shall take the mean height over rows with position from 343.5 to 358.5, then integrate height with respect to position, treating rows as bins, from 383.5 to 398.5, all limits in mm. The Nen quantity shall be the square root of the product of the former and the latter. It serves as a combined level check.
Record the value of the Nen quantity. 430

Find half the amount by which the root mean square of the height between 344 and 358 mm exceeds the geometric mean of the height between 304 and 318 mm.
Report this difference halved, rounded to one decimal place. -5.4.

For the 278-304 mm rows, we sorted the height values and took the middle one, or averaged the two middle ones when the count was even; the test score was 122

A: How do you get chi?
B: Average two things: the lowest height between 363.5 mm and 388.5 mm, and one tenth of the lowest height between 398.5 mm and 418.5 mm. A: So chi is 59.6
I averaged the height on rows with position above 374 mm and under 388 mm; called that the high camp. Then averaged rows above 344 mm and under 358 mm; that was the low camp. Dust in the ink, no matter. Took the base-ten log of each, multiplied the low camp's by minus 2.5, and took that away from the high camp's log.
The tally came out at 7.11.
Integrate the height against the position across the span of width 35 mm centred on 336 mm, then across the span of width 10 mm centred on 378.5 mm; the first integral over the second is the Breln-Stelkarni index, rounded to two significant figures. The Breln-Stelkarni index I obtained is 3.4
